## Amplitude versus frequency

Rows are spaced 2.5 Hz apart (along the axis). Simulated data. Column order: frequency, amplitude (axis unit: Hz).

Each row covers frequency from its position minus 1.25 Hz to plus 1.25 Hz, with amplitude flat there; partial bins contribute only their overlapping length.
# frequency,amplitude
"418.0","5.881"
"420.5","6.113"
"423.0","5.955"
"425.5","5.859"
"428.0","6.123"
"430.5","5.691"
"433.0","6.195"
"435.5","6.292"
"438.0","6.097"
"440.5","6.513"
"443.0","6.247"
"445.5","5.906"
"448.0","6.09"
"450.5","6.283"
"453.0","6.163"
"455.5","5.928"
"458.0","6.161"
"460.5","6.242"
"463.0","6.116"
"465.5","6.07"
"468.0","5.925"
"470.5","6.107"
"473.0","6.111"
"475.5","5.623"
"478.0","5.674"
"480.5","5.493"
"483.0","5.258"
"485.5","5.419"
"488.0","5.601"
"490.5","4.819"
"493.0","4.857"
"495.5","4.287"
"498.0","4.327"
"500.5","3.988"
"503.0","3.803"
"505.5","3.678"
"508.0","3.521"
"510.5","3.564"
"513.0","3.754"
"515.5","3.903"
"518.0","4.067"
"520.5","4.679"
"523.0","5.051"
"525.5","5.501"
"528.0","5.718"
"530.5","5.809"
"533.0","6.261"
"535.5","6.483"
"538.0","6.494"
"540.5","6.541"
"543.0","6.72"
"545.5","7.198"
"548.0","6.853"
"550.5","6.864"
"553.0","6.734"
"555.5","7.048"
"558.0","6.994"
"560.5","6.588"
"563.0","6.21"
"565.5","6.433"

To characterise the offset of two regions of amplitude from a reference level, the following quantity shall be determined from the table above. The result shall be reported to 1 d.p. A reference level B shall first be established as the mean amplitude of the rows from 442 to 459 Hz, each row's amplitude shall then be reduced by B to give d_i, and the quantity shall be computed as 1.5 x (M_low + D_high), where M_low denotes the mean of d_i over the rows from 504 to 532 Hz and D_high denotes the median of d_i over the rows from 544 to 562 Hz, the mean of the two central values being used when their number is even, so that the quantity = -1.3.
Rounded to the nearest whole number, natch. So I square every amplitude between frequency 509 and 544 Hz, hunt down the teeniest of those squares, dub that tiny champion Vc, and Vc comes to 13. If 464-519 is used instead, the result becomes 12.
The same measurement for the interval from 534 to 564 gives 39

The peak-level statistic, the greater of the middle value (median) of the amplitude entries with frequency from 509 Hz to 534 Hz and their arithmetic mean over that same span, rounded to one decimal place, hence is 4.9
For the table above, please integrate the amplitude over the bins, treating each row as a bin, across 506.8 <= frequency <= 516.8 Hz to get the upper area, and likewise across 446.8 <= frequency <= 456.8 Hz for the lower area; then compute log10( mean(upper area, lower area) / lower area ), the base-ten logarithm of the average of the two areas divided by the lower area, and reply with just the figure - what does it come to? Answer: -0.096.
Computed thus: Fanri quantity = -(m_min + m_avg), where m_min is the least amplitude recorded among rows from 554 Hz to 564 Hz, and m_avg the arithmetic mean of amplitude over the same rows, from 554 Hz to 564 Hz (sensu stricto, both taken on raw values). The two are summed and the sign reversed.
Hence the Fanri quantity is -12.9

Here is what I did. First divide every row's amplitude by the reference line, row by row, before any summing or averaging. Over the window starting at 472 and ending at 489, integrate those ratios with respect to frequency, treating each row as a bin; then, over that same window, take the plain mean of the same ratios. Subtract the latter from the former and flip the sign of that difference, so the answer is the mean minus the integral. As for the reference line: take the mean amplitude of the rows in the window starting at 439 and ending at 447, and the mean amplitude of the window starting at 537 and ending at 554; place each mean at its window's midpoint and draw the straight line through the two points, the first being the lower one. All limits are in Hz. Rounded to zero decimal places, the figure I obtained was -14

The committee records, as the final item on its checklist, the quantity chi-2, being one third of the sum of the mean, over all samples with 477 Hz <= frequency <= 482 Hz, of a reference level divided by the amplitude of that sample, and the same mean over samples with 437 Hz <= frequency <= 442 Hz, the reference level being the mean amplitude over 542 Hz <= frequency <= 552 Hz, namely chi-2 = 0.78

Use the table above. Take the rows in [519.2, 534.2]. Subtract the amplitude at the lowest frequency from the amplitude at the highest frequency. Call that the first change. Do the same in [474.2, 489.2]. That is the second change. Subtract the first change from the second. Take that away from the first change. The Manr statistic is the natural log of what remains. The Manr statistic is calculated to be 1.2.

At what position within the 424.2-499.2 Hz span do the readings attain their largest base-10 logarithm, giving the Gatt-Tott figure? 440.5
